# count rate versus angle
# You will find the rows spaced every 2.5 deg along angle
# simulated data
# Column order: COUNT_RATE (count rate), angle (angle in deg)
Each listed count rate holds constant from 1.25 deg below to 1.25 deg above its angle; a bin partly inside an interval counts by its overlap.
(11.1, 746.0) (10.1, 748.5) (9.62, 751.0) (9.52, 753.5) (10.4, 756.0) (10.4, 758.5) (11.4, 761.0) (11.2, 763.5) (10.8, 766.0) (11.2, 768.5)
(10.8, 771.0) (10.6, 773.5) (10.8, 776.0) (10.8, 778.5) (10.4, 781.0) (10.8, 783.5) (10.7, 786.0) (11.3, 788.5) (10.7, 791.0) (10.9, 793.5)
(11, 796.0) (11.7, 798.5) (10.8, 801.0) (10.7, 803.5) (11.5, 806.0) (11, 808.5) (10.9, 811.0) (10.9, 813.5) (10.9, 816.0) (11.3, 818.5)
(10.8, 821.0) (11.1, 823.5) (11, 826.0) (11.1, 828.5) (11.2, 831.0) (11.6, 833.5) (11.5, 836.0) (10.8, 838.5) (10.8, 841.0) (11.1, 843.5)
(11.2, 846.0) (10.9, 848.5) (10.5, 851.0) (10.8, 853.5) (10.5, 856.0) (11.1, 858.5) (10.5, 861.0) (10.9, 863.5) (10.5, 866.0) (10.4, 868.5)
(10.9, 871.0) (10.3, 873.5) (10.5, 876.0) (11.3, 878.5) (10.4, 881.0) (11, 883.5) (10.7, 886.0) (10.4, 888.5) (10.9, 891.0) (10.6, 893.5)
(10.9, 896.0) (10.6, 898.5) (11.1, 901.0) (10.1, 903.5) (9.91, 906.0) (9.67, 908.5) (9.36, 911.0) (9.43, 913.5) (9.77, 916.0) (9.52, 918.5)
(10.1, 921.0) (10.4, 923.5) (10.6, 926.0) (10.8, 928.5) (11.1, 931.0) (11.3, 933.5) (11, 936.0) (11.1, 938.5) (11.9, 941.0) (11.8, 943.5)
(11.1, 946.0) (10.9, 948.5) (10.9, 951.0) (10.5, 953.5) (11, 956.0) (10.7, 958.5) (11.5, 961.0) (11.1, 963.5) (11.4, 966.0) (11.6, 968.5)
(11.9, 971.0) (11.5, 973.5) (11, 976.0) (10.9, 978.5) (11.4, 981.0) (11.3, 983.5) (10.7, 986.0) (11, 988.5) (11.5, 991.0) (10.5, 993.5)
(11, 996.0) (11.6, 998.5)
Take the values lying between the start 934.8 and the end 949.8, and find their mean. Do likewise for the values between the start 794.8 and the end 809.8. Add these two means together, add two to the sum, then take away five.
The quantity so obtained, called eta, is 19.4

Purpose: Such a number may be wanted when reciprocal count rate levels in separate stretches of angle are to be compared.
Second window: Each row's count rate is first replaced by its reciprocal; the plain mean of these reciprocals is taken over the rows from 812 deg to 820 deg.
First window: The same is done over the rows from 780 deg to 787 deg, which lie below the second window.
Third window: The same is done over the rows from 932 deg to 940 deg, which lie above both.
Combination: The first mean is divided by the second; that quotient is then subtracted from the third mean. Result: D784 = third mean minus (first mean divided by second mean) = -0.95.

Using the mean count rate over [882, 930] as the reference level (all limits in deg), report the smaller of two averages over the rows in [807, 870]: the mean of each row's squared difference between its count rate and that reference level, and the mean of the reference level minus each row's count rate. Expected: -0.62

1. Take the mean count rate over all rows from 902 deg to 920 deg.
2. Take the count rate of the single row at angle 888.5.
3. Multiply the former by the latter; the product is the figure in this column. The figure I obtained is 101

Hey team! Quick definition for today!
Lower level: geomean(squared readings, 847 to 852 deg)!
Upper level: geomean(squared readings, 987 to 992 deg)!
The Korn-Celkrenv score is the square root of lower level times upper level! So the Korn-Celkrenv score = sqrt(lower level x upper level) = 120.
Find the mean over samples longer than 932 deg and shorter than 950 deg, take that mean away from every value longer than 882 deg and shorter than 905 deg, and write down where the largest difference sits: 901.0 deg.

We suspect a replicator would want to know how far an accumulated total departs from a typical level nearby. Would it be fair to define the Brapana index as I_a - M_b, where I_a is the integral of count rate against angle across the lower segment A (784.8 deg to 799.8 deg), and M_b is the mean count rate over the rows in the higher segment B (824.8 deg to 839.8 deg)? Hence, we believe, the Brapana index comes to 155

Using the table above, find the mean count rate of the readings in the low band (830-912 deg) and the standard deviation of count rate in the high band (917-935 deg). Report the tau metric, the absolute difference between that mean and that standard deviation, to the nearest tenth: 10.1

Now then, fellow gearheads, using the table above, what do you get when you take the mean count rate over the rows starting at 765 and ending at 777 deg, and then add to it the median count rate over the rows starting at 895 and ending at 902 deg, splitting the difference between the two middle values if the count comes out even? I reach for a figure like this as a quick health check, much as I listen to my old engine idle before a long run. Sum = 21.7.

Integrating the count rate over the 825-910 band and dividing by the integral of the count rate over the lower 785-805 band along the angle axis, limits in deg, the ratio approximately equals 4.2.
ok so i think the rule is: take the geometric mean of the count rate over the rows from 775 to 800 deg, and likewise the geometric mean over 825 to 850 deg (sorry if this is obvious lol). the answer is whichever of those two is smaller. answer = 10.9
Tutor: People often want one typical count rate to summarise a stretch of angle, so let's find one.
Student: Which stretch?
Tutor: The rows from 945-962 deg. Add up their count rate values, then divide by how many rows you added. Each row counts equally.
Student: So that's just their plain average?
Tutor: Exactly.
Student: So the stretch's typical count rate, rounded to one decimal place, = 10.9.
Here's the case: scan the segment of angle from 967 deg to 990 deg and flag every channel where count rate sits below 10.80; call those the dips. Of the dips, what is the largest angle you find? 986.0 deg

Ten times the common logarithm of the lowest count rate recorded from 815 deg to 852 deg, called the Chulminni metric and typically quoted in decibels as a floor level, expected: 10.2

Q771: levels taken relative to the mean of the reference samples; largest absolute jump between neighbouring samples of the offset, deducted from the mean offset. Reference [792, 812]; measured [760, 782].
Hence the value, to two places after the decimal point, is -0.57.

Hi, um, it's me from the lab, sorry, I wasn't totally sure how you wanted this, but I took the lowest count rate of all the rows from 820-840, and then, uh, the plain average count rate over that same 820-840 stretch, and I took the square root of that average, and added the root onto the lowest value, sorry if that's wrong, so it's 14.1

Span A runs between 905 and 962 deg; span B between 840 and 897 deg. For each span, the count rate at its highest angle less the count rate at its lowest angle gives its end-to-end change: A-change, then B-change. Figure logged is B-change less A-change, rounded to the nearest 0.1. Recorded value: -1.5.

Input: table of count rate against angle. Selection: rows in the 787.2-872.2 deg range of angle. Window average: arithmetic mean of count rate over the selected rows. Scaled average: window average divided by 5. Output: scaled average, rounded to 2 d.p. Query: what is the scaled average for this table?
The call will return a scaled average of 2.19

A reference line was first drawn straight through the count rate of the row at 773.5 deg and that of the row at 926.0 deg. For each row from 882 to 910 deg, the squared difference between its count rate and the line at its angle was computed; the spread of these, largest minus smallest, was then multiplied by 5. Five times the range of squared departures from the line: 4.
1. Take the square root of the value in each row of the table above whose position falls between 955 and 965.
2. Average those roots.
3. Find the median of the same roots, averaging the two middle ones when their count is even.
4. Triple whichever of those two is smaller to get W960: 9.97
